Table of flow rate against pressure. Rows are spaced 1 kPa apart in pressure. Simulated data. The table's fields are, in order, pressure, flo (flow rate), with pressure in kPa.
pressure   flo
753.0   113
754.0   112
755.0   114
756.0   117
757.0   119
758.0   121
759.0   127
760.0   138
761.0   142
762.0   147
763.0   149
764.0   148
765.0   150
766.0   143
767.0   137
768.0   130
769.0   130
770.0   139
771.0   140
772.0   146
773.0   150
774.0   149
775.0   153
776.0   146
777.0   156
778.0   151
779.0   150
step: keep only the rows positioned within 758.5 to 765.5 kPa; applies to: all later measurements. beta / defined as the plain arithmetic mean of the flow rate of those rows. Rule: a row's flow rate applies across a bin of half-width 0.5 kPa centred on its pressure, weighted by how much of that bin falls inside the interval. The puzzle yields 143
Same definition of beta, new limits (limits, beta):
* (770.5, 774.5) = 146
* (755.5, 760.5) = 124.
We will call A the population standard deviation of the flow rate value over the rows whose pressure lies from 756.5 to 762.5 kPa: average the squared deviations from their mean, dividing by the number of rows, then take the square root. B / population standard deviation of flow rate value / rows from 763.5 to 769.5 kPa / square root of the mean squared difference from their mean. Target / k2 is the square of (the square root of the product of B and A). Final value 85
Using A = 11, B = 8.0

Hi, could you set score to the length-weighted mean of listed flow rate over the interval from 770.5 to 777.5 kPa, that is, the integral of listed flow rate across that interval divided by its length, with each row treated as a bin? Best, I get 149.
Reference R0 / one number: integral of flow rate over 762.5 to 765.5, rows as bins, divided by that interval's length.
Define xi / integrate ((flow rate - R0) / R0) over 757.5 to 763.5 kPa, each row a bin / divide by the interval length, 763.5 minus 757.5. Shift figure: -0.08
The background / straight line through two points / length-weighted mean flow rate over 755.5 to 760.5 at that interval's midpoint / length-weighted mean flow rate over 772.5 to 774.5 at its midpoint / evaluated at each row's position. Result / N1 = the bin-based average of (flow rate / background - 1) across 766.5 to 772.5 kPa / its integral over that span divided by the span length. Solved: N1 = -0.04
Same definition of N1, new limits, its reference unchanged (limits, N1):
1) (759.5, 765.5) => 0.11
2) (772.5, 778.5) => -0.01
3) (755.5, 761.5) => 0.02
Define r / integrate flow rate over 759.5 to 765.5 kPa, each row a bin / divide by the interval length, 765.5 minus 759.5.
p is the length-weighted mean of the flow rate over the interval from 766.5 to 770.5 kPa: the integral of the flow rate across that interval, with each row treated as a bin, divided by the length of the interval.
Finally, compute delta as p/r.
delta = 0.92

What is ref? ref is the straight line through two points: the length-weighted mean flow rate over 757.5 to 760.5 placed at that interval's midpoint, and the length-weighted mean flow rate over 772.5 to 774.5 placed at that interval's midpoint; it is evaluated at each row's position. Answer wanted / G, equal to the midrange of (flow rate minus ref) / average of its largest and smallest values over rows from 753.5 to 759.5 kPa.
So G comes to -6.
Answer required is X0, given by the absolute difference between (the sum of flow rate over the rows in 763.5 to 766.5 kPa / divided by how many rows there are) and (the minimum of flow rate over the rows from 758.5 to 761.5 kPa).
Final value 20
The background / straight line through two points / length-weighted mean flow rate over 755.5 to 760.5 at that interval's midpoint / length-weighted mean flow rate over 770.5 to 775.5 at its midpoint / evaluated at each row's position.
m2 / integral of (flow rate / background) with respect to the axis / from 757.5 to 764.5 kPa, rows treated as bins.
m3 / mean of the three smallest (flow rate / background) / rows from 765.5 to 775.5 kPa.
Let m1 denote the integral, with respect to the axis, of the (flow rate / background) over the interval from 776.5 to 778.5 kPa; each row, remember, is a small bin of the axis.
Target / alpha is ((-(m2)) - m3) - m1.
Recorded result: -10.5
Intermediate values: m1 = 2.0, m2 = 7.5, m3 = 0.94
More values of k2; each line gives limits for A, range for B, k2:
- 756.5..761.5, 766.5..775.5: 73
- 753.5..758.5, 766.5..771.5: 14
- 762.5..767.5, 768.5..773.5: 33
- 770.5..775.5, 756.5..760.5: 33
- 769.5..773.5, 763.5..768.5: 33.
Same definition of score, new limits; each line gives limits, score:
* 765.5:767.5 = 140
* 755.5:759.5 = 121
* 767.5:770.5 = 133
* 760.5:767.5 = 145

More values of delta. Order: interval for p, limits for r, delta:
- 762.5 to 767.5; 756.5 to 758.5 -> 1.21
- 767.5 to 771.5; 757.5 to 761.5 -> 1.02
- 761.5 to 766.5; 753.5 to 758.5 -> 1.26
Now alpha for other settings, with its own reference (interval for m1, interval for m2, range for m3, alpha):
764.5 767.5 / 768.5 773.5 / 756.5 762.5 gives -9.0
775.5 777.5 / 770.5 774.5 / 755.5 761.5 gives -6.9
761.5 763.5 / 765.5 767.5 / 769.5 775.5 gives -5.3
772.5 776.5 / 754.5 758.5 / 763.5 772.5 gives -8.8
